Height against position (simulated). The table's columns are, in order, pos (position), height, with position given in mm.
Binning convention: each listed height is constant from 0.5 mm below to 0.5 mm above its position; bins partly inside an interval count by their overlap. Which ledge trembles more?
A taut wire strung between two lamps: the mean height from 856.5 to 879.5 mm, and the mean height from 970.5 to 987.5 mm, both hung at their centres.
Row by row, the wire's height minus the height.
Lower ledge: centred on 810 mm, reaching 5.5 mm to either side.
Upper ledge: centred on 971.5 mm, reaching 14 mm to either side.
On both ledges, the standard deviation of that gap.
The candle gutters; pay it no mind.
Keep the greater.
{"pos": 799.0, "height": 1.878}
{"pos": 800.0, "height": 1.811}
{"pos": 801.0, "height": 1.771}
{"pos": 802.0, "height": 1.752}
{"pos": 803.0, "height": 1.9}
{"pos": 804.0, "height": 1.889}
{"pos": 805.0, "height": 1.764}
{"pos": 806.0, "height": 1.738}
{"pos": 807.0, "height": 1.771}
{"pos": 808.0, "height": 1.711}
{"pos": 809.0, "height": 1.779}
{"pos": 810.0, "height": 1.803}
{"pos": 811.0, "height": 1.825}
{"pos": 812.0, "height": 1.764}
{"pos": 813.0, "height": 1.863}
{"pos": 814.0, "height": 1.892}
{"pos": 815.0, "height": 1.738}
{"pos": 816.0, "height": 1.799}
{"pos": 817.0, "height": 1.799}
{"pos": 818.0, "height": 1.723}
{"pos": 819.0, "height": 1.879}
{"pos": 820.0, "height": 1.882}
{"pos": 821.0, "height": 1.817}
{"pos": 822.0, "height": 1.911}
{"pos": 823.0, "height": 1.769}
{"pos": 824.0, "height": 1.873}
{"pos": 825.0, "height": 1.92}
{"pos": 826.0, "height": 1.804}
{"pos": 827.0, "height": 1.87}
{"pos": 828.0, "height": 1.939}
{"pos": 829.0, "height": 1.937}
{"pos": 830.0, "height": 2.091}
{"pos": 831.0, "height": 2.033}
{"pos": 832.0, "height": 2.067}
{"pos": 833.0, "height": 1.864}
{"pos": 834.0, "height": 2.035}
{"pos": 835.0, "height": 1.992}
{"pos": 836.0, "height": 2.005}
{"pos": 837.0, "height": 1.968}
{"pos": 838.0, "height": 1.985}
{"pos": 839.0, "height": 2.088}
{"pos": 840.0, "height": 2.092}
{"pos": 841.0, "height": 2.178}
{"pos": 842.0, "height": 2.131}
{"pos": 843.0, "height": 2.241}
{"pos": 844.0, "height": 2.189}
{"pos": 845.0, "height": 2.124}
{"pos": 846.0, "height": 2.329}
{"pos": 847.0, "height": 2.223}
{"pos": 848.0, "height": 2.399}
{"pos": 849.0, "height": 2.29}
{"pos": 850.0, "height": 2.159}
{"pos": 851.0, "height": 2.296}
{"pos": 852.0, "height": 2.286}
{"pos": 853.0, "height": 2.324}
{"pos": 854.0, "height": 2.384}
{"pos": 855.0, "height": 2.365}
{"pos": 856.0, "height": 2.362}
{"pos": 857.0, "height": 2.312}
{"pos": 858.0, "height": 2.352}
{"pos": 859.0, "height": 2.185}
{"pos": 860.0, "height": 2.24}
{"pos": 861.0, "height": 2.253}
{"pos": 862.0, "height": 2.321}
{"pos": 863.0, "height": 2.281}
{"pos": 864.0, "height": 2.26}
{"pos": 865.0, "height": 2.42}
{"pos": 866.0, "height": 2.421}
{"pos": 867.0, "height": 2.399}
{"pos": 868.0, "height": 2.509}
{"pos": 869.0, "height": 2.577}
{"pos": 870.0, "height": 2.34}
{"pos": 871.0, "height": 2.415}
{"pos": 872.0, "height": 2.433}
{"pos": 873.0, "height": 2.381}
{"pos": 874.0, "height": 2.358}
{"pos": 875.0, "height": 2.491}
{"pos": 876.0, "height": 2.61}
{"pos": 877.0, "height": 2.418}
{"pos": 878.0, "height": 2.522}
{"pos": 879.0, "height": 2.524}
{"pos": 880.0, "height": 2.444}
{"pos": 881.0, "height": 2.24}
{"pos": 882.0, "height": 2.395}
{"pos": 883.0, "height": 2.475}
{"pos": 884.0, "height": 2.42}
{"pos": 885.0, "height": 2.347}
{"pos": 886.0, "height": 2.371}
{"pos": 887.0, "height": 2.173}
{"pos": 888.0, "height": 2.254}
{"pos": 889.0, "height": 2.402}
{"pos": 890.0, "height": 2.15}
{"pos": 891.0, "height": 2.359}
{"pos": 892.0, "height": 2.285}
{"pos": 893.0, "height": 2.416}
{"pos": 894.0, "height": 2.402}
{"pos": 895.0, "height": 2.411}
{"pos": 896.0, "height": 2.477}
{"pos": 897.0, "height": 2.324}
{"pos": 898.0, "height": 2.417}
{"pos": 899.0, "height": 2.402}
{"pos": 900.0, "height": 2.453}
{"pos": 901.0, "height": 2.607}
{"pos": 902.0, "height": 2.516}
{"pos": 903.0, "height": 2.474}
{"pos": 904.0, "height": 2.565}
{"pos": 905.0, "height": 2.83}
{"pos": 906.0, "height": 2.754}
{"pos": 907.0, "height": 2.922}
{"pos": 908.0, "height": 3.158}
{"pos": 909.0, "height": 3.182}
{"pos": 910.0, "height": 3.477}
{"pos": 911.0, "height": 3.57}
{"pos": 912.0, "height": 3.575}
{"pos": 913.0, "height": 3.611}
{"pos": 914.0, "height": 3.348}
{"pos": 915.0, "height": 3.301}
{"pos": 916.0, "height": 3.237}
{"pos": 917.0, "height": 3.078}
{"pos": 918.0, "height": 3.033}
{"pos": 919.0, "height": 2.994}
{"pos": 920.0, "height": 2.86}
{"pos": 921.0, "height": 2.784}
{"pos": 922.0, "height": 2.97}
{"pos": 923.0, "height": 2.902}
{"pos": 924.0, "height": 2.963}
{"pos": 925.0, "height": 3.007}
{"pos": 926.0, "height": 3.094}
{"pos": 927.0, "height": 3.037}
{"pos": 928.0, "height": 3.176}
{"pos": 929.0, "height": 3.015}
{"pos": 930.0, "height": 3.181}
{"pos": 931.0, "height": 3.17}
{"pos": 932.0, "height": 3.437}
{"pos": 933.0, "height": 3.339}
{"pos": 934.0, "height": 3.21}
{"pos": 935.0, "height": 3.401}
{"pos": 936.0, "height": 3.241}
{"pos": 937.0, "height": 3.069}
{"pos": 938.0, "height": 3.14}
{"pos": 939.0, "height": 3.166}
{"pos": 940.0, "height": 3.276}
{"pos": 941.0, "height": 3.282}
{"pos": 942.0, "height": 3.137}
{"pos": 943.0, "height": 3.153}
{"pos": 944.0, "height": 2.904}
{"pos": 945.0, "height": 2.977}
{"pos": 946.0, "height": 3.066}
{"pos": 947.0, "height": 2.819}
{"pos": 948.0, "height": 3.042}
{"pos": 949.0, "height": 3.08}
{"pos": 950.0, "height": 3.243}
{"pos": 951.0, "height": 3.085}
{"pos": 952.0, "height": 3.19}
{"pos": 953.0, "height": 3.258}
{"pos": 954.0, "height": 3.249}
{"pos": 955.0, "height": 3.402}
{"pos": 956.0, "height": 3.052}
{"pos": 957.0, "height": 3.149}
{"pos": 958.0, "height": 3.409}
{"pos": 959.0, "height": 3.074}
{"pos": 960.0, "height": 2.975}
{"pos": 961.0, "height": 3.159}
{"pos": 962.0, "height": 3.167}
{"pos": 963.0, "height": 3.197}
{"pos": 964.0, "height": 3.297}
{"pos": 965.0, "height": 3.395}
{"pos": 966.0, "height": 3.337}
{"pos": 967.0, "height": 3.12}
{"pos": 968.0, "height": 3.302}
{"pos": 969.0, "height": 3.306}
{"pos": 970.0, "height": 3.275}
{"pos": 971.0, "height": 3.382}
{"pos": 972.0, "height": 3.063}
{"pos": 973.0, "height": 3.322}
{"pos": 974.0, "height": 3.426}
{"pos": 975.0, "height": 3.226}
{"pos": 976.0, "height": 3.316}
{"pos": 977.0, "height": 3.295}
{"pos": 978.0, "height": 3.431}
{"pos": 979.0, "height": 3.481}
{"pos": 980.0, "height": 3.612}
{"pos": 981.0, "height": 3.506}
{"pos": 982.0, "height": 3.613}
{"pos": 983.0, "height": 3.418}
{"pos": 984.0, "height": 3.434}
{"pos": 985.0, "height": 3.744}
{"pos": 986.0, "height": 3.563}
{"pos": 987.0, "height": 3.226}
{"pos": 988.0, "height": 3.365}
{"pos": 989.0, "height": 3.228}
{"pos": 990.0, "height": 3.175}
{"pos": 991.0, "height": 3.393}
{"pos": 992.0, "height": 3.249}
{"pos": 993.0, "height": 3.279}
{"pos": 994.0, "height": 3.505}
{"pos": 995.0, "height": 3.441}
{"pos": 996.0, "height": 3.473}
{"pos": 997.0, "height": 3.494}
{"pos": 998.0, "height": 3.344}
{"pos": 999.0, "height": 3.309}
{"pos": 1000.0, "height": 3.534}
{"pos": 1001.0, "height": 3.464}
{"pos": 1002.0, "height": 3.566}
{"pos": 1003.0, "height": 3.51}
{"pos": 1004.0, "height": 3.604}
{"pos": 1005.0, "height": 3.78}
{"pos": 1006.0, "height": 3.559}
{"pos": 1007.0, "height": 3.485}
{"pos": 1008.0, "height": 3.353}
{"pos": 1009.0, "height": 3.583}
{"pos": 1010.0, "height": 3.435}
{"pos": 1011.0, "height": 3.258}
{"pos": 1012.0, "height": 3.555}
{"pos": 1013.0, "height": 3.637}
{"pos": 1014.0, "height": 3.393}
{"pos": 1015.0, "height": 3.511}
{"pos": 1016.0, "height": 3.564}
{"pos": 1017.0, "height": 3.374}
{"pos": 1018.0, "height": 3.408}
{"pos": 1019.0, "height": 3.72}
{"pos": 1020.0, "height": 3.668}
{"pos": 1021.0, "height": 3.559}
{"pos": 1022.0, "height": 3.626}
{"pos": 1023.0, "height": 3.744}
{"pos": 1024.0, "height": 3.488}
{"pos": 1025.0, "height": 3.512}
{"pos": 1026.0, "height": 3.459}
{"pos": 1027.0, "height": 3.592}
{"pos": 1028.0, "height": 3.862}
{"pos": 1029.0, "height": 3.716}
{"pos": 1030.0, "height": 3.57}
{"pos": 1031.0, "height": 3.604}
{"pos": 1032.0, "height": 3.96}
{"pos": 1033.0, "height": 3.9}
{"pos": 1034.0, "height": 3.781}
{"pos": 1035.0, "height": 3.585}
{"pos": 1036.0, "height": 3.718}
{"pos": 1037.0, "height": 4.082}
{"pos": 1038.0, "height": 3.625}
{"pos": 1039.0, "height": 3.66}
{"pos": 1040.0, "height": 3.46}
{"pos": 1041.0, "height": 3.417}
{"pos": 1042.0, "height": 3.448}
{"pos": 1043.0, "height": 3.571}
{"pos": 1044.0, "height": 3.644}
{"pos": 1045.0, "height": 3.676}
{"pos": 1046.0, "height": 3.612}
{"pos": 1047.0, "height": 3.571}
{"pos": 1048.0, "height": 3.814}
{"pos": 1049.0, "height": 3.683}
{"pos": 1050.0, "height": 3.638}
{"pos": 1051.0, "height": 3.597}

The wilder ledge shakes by 0.13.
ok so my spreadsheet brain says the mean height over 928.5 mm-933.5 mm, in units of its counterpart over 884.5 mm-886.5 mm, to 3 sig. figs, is 1.37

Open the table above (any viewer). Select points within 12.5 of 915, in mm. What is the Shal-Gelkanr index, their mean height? 3.07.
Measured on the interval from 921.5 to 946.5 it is 3.13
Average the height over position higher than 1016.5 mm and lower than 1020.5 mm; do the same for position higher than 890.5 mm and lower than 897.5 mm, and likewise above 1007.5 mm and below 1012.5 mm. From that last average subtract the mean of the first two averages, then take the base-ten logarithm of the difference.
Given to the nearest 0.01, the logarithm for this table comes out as -0.32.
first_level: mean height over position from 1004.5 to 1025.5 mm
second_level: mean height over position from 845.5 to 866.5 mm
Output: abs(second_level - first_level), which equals 1.23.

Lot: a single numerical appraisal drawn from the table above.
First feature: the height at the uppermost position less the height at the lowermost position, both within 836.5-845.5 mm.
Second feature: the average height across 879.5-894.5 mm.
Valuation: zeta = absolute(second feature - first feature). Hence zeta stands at 2.2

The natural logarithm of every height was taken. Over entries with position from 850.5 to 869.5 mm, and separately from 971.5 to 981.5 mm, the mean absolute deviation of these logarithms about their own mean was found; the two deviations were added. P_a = 0.068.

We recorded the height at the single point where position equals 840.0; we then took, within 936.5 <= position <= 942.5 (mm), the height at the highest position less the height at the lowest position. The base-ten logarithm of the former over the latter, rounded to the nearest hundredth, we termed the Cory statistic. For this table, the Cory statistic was 1.49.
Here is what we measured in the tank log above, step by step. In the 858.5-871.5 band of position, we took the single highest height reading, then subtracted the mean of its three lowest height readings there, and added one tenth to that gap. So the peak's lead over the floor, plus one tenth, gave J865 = 0.45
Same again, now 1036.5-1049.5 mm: 0.74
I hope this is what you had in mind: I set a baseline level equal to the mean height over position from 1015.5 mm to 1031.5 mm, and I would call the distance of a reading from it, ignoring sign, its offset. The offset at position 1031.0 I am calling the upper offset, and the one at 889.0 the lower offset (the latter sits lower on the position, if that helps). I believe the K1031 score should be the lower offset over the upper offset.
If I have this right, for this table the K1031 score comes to 96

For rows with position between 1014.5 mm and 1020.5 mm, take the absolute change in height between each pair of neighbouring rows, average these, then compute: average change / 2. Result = 0.064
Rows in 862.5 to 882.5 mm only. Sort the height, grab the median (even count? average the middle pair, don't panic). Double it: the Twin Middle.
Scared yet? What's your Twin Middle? 4.84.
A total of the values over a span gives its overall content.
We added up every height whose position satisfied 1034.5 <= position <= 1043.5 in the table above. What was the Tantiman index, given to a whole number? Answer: 33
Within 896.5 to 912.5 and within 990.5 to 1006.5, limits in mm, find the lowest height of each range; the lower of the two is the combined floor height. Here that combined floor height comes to 2.3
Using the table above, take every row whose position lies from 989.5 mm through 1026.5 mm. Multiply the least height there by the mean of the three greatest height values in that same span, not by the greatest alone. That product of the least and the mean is 12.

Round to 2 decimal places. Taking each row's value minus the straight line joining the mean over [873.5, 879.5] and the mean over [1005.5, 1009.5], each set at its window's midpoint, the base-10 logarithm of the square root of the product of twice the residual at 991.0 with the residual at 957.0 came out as -1.34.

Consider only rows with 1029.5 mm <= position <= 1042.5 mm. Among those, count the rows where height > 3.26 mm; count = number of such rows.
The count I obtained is 13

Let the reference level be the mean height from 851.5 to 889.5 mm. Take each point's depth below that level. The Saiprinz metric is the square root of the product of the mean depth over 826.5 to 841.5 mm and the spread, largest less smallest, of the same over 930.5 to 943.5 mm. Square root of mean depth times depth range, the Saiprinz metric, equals 0.37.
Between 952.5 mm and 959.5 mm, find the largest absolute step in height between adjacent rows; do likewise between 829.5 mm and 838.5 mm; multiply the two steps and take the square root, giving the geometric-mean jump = 0.27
